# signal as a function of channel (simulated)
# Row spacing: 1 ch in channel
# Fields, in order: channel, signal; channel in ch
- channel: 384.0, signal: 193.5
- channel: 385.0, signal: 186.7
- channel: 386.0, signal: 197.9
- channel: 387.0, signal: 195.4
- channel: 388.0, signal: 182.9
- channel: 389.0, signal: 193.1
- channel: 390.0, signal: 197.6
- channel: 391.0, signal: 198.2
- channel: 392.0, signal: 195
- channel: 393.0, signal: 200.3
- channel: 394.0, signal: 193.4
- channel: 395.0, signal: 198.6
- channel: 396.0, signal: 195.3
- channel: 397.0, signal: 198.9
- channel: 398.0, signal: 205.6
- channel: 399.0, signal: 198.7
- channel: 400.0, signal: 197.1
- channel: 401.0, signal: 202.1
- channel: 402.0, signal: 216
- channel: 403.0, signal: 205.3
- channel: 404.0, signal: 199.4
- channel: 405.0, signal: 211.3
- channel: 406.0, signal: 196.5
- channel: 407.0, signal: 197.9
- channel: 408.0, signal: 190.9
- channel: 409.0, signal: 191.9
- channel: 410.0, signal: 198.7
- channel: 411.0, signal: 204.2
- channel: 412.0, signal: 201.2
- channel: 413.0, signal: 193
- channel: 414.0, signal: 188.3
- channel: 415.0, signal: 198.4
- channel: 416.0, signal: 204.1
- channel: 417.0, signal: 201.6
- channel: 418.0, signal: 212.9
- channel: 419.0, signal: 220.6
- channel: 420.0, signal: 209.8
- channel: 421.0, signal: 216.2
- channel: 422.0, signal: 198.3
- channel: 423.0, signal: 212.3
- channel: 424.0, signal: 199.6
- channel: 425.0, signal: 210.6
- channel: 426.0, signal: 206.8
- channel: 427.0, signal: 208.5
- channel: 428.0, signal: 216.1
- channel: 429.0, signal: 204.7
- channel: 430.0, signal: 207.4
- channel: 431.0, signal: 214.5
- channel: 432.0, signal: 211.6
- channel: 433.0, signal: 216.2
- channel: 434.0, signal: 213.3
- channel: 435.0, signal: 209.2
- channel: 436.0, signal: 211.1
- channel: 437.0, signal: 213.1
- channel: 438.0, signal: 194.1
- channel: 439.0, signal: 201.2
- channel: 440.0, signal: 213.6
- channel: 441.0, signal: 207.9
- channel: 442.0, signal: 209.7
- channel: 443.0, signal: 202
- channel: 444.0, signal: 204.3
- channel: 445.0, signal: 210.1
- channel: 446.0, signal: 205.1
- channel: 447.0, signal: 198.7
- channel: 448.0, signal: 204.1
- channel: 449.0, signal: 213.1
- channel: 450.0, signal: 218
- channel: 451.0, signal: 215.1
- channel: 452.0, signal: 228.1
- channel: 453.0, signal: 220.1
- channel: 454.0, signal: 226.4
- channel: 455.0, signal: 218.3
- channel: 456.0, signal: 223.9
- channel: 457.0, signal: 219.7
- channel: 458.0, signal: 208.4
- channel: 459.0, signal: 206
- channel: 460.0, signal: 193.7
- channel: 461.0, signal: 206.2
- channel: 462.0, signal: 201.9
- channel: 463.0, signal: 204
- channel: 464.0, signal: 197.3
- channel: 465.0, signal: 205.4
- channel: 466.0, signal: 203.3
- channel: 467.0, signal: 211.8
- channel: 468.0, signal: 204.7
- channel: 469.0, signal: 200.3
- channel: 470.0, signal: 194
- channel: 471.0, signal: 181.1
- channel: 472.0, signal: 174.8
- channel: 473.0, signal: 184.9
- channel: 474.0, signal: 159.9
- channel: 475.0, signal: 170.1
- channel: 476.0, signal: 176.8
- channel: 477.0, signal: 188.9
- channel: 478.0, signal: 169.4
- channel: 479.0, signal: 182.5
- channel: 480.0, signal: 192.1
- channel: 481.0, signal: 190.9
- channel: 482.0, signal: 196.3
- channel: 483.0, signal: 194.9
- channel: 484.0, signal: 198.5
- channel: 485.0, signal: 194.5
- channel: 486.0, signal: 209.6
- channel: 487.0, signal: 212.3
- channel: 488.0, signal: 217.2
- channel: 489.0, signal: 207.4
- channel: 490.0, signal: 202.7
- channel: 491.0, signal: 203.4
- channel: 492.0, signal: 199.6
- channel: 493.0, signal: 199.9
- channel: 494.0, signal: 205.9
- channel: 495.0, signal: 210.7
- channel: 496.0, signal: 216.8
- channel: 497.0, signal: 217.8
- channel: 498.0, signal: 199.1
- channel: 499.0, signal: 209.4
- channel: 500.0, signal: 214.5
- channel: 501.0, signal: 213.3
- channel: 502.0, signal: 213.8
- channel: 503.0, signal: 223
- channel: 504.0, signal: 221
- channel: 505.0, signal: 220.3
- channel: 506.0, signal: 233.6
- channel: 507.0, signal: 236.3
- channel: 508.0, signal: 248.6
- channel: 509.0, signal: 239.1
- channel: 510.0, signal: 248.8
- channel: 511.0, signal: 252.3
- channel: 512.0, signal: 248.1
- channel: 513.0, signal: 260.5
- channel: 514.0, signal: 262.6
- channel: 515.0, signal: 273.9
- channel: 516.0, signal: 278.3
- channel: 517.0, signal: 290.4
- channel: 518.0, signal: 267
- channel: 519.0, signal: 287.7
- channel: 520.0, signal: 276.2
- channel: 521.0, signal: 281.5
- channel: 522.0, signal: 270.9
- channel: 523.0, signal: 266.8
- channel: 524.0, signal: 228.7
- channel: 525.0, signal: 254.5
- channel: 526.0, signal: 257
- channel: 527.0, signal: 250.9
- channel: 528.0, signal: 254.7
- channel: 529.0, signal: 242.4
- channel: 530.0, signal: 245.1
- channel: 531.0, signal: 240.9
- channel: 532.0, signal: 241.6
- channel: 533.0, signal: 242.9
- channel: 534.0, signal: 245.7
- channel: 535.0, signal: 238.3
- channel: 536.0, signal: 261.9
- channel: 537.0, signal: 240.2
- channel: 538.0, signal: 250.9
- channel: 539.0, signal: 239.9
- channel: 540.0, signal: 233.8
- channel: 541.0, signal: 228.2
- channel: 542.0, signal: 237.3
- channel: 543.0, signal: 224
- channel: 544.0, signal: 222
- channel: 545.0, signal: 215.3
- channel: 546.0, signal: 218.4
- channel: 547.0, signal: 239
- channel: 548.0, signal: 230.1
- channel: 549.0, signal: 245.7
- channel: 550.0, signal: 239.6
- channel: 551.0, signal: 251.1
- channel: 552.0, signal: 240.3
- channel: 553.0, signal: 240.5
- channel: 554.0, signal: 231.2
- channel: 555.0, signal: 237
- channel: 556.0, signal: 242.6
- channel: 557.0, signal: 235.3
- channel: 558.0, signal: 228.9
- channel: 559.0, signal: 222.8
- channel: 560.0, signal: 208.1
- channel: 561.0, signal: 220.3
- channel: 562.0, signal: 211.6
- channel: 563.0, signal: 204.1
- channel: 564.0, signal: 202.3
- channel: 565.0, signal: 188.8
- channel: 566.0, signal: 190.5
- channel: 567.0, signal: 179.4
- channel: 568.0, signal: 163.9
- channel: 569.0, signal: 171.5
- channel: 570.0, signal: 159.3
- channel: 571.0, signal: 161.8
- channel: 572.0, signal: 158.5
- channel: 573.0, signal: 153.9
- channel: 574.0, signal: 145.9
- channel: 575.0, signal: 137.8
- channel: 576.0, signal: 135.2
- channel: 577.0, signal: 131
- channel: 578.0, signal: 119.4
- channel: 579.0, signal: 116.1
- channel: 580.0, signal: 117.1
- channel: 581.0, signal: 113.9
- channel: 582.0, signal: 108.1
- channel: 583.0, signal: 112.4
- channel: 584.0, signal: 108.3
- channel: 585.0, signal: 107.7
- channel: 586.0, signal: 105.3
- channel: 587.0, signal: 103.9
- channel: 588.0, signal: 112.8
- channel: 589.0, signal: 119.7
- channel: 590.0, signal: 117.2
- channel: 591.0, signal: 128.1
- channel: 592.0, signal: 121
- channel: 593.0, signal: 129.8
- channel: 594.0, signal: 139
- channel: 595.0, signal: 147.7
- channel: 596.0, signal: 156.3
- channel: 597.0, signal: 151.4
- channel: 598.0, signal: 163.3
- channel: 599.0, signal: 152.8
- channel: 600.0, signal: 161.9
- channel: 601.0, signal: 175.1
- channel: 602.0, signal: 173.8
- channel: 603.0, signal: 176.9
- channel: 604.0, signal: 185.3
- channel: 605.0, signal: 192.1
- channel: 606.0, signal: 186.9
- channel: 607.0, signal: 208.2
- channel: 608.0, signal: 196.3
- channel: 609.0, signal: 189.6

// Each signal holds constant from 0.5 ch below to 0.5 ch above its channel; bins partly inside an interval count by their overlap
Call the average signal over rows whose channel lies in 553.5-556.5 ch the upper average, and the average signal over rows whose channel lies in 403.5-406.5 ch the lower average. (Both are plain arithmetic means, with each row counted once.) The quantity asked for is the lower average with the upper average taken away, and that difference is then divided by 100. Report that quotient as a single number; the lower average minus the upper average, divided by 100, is -0.35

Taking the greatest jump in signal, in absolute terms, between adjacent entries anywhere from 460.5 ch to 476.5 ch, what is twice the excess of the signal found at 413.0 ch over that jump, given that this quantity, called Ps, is 336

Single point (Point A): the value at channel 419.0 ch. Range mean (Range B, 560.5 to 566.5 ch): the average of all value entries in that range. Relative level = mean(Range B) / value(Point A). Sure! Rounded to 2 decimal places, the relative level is 0.92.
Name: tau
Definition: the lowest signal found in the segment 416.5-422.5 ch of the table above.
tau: 198.3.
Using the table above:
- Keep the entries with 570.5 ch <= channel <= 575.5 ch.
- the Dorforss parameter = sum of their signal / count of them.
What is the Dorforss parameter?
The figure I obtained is 152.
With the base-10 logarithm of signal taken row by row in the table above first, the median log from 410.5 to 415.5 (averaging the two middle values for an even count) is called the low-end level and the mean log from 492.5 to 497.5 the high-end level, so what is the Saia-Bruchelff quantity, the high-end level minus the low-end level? 0.02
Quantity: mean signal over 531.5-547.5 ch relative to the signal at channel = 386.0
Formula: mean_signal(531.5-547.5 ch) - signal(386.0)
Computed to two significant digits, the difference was 38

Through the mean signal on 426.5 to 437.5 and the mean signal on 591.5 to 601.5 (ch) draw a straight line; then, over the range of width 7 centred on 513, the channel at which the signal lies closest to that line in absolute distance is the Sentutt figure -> 510.0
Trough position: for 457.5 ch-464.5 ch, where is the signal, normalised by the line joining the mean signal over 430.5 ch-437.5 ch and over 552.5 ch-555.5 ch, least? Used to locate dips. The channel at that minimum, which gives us 460.0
